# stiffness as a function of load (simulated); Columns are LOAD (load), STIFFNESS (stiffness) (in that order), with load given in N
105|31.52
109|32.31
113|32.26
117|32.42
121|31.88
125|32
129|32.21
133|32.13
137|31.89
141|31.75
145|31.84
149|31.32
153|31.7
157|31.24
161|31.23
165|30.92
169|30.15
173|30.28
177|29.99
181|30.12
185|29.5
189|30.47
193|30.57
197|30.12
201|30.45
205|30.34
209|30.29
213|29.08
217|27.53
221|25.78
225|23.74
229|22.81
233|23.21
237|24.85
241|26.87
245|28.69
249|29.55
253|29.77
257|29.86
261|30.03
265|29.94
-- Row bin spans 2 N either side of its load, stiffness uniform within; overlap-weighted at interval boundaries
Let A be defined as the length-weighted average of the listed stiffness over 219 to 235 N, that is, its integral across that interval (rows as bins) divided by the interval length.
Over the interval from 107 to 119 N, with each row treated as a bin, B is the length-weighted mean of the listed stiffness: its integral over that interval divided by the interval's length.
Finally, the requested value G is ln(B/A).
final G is 0.30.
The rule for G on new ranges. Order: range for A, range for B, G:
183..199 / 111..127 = 0.06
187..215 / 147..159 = 0.04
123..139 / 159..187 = -0.06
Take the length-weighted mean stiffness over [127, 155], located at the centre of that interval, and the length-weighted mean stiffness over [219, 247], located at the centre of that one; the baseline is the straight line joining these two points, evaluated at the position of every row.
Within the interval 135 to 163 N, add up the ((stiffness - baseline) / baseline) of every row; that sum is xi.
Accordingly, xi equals 0.1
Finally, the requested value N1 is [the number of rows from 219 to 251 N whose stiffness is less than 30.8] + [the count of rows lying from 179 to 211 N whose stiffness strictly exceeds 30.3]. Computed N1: 12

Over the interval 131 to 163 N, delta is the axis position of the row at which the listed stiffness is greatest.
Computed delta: 133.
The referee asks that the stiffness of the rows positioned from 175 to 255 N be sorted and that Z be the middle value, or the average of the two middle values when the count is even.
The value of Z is 29.5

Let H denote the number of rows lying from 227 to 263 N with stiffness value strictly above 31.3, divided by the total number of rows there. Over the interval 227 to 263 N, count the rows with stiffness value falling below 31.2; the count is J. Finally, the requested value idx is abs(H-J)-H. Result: 9.0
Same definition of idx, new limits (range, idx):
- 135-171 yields 0.9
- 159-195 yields 8.0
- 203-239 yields 9.0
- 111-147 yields 0.0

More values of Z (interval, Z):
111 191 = 31.5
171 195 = 30.2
